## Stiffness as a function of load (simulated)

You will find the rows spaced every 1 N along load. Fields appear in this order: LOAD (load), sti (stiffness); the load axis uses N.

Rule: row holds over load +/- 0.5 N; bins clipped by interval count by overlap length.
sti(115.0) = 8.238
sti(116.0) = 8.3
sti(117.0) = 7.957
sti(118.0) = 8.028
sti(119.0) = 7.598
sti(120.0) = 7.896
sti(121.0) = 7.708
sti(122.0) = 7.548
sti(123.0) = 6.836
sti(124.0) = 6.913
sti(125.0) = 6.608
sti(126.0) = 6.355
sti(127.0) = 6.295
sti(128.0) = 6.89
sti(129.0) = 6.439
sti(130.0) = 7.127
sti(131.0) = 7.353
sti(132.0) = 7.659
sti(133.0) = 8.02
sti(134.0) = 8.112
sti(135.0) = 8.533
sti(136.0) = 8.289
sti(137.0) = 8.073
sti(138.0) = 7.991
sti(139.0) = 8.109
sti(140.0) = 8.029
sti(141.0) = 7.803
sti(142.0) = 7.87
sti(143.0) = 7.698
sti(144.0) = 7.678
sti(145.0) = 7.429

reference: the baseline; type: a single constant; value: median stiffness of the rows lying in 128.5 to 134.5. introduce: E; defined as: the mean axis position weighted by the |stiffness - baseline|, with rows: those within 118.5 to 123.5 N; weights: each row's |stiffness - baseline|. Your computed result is 121.6 N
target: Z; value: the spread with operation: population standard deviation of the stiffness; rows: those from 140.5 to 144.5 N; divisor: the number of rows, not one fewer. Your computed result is 0.08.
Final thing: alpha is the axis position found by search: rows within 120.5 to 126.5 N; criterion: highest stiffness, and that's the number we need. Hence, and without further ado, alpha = 121.0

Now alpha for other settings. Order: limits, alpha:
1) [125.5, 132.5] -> 132.0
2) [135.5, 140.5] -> 136.0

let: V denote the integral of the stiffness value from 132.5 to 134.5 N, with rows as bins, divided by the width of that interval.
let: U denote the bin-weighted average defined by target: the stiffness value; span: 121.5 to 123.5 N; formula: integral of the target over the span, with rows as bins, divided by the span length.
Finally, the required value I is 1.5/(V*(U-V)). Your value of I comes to -0.2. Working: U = 7.2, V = 8.1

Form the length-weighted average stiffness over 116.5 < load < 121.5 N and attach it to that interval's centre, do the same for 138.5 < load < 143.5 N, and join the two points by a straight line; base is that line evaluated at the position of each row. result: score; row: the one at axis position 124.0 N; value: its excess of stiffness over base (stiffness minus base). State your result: -0.9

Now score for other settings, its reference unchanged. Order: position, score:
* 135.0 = 0.6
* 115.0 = 0.4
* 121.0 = -0.1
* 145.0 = -0.5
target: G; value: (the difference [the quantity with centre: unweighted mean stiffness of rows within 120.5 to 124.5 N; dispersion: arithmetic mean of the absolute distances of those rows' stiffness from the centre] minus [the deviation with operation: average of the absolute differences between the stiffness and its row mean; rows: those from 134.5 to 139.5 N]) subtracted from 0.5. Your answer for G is 0.29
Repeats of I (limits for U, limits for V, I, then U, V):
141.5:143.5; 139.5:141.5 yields -1.4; 7.8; 7.9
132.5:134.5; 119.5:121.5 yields 0.7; 8.1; 7.8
